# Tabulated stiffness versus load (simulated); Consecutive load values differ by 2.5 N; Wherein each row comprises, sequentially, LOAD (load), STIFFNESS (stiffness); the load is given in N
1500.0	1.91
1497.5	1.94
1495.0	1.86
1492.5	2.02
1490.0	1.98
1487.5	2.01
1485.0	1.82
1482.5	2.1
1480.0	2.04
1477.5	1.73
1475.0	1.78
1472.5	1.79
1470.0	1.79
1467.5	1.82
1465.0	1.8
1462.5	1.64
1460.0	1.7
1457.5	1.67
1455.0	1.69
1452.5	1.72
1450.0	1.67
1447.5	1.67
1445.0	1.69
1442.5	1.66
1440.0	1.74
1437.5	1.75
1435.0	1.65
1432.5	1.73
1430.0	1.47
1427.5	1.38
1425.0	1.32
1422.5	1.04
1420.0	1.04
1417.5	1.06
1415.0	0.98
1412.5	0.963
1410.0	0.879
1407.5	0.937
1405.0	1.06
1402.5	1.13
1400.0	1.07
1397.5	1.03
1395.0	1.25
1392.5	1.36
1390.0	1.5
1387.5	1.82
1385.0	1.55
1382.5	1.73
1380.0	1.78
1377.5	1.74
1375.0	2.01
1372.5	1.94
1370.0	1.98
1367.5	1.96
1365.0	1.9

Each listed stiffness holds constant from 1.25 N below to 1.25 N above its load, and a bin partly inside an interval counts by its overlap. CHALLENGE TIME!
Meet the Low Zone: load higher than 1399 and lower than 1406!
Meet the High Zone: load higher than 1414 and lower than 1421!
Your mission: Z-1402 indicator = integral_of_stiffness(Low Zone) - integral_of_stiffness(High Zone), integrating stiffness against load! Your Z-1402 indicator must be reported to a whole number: 0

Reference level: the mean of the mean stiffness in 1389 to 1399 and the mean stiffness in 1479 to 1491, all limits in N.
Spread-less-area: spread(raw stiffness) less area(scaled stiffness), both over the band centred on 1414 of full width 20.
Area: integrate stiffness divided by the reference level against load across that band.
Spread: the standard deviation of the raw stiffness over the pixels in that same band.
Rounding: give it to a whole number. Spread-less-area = -12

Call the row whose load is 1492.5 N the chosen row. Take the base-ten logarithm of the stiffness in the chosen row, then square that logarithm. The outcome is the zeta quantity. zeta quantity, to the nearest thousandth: 0.093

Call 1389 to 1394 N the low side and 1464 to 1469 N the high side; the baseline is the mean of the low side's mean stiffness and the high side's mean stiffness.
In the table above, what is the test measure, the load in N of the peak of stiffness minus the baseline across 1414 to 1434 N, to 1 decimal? 1432.5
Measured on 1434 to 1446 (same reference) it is 1437.5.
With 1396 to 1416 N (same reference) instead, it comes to 1402.5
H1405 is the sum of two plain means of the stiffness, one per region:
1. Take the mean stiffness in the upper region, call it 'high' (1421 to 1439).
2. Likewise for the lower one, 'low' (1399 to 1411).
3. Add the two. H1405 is 2.49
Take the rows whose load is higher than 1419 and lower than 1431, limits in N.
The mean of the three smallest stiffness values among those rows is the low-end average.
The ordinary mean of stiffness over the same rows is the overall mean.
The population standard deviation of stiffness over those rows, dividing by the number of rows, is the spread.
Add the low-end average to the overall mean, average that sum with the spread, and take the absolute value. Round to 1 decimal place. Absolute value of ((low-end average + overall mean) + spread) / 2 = 1.3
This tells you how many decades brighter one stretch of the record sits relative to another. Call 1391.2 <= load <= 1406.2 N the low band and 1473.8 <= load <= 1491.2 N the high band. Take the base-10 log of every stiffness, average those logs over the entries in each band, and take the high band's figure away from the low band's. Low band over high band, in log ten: -0.224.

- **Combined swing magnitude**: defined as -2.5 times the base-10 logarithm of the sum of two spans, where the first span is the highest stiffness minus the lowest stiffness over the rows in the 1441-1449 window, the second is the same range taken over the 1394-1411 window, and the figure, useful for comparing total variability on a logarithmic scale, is 1.0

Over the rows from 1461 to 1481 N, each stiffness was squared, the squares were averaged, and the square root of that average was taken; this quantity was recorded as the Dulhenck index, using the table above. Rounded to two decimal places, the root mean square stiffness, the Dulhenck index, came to 1.80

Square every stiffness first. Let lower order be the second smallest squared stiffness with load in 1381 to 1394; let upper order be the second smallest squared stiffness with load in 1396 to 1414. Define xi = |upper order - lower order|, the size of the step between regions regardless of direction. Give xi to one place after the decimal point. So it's 1.4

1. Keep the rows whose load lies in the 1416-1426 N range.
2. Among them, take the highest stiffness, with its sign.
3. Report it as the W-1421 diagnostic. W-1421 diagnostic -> 1.32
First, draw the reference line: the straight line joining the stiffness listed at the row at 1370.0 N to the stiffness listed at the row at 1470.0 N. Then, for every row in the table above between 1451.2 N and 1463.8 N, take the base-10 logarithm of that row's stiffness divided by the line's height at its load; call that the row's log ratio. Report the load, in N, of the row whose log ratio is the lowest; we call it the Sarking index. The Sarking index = 1462.5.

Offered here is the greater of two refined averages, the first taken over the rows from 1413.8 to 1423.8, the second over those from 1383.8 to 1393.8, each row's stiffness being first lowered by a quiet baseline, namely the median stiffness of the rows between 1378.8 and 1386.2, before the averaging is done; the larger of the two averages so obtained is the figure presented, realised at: -0.17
